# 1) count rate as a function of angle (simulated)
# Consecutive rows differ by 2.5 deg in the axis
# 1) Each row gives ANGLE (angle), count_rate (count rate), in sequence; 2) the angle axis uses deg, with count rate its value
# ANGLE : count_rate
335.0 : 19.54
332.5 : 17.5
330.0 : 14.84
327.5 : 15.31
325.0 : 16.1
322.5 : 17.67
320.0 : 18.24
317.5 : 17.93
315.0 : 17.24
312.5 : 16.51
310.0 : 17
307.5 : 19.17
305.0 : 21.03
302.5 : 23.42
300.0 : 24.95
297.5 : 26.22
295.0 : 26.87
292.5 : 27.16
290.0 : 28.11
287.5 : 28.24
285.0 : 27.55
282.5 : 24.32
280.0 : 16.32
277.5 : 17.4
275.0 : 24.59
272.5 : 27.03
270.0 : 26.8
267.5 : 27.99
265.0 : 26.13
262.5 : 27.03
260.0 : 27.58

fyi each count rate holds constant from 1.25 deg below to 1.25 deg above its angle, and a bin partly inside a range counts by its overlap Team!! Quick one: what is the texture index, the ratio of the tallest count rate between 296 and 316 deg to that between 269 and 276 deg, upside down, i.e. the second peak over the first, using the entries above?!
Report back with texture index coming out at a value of 1.0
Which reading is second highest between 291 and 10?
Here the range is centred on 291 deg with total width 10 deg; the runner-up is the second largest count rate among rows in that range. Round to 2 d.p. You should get 28.11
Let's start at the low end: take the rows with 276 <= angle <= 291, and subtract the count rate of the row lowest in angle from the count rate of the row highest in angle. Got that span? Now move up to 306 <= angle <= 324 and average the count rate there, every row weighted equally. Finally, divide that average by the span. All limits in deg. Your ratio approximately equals 2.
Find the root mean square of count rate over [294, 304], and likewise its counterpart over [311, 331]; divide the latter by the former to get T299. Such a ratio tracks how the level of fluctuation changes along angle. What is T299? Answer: 0.66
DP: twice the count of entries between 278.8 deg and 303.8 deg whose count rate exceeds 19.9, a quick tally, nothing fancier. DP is 18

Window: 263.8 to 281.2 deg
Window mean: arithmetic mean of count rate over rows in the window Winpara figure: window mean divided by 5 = 4.8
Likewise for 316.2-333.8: 3.4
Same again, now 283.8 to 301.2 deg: 5.4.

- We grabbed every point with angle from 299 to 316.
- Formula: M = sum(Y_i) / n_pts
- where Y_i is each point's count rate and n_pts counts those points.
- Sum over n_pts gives 19.9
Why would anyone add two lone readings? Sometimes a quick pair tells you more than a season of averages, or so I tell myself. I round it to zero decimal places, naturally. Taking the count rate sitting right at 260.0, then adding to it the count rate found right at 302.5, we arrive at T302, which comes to 51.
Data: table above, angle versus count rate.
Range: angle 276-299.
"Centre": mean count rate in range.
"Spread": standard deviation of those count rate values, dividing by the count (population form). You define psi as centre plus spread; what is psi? 29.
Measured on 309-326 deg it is 18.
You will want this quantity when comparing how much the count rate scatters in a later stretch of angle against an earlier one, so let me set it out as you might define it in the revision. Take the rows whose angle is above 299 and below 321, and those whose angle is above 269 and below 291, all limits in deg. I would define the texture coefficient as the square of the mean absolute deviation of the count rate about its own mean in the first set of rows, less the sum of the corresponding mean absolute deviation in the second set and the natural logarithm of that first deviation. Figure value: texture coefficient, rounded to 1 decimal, 1.6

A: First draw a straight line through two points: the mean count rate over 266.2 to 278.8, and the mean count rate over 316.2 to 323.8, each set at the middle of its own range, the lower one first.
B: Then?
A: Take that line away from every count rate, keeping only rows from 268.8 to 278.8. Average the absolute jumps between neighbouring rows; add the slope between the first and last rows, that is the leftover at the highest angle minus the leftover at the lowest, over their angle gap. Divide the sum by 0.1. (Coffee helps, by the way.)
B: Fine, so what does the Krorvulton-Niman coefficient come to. 21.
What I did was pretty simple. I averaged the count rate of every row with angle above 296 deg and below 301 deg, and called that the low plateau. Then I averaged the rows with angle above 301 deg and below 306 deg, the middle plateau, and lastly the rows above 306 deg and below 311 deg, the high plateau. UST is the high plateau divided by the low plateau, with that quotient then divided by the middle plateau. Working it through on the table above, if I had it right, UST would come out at 0.0318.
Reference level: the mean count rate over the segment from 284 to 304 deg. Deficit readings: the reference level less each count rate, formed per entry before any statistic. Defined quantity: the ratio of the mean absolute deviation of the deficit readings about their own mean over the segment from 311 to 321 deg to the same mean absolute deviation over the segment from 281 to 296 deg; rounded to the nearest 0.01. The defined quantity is 0.63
